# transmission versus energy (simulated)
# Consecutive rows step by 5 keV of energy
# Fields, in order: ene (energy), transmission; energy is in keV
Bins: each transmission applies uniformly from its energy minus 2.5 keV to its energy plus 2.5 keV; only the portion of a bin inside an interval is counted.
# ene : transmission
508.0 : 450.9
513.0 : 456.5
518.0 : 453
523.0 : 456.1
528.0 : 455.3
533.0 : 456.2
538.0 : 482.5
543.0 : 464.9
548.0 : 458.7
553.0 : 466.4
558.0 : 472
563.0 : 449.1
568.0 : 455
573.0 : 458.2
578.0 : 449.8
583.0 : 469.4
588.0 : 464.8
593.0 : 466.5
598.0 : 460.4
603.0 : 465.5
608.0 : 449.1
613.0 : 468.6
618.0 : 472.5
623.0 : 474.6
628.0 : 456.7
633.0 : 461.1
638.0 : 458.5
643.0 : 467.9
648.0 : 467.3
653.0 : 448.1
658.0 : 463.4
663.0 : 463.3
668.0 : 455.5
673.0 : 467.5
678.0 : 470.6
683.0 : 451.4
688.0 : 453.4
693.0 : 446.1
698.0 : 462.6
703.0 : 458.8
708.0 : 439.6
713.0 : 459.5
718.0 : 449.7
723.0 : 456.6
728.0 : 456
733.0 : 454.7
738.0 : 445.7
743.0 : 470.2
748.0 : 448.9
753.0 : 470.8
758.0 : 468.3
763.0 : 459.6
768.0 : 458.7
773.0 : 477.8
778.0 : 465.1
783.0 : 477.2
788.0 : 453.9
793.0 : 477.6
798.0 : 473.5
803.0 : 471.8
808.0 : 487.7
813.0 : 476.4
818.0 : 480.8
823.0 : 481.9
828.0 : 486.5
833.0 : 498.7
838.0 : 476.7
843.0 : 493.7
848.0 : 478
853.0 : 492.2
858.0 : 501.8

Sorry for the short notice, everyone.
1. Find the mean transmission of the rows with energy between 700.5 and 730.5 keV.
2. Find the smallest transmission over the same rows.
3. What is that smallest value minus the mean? -14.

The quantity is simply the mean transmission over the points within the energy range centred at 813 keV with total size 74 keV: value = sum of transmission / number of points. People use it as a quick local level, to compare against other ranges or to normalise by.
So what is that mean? 479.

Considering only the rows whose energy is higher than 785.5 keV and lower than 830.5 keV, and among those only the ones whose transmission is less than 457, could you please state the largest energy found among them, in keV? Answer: 788.0 keV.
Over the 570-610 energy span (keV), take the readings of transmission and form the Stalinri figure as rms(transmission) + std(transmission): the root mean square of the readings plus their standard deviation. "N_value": 468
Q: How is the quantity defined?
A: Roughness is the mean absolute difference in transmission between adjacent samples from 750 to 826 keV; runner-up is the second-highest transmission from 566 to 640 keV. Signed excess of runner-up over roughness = 462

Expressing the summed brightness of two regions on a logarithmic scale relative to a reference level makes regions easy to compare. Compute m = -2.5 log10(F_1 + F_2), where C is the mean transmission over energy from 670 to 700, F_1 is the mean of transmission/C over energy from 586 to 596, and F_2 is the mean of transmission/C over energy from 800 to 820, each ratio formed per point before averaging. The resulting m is -0.785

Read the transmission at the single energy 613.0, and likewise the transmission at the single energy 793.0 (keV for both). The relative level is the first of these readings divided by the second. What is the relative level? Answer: 0.98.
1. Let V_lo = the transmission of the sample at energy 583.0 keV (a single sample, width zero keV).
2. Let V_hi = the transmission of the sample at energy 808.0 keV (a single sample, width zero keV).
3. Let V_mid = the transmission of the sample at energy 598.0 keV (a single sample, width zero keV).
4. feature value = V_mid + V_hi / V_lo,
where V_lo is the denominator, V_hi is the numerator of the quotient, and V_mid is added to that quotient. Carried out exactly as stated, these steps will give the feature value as 461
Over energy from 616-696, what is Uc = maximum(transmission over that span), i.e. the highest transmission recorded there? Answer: 474.6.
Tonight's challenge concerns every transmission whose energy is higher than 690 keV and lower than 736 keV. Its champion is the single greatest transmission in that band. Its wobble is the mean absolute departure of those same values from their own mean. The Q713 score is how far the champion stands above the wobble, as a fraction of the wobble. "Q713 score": 80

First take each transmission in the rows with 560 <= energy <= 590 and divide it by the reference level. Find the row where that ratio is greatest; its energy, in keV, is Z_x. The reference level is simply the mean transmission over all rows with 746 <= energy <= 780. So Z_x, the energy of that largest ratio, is 583.0 keV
